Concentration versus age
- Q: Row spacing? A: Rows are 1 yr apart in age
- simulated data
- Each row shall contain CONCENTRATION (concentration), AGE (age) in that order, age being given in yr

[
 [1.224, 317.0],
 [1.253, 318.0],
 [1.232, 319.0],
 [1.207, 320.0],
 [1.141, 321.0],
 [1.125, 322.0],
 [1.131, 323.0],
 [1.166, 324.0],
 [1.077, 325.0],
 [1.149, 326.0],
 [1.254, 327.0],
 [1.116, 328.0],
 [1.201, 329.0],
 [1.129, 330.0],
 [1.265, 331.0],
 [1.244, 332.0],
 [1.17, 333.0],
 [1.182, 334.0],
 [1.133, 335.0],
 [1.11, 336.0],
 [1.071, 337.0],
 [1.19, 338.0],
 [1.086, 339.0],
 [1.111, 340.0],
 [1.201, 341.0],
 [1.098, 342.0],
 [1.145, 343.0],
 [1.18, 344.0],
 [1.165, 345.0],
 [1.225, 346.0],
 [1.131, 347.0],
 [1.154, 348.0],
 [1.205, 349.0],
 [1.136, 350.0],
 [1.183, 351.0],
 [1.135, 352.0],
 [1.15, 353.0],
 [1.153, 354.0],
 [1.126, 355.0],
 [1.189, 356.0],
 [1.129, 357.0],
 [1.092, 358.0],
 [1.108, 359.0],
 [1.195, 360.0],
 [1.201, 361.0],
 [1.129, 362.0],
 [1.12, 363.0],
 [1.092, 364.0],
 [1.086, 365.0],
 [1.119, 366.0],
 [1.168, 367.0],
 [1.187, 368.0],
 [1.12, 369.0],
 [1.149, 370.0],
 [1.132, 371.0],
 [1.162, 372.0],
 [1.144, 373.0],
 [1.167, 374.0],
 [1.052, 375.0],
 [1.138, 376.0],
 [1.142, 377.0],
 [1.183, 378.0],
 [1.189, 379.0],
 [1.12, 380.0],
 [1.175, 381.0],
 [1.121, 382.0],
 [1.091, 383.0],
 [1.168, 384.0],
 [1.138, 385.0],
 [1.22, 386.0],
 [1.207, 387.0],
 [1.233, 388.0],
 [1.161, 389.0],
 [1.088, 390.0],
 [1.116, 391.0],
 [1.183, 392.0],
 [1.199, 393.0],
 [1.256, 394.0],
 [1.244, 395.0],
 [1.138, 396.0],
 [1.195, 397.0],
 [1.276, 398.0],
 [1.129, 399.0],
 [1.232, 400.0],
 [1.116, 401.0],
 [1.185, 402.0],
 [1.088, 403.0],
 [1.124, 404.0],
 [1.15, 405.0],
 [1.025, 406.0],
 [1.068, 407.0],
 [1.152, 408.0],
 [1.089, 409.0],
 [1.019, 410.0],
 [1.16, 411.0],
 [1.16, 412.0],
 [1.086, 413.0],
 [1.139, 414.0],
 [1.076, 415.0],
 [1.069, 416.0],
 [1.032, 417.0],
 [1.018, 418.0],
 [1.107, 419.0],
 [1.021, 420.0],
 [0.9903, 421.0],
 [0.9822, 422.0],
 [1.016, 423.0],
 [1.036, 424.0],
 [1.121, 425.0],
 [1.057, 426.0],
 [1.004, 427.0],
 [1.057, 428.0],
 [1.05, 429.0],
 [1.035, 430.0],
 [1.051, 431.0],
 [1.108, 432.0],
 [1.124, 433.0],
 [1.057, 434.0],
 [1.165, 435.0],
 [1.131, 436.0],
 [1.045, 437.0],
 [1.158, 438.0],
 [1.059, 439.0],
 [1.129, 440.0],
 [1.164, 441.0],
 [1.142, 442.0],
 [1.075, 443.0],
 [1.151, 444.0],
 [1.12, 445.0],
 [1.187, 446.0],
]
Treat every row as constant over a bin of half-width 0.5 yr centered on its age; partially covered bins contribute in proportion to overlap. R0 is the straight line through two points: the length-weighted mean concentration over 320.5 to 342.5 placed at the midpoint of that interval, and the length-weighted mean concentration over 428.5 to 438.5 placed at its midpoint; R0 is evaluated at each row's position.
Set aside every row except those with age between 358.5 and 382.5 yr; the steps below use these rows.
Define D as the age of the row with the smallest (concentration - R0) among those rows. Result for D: 375.0 yr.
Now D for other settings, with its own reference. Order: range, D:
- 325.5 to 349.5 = 337.0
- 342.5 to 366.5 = 365.0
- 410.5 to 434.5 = 422.0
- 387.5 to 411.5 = 410.0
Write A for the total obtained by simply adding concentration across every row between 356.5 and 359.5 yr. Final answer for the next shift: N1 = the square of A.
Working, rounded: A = 3.33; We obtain 11.1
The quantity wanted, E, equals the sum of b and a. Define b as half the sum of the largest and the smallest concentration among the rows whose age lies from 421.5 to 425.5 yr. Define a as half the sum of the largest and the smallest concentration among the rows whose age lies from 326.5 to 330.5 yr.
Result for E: 2.24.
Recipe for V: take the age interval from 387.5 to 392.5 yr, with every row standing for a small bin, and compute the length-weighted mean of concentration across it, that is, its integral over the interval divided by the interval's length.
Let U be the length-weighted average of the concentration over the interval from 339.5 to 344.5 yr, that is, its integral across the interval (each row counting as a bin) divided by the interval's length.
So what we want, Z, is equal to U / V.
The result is 0.99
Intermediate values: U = 1.15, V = 1.156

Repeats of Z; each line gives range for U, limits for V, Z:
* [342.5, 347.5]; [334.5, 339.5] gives 1.05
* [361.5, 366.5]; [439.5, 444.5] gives 0.98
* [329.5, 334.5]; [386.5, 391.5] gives 1.03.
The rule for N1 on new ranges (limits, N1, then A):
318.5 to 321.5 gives 12.8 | 3.58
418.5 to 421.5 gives 9.7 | 3.12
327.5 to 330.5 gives 11.9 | 3.45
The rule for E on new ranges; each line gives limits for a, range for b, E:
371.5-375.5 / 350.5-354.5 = 2.27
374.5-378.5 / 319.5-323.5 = 2.28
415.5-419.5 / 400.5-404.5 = 2.20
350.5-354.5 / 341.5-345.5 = 2.30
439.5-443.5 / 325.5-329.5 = 2.30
